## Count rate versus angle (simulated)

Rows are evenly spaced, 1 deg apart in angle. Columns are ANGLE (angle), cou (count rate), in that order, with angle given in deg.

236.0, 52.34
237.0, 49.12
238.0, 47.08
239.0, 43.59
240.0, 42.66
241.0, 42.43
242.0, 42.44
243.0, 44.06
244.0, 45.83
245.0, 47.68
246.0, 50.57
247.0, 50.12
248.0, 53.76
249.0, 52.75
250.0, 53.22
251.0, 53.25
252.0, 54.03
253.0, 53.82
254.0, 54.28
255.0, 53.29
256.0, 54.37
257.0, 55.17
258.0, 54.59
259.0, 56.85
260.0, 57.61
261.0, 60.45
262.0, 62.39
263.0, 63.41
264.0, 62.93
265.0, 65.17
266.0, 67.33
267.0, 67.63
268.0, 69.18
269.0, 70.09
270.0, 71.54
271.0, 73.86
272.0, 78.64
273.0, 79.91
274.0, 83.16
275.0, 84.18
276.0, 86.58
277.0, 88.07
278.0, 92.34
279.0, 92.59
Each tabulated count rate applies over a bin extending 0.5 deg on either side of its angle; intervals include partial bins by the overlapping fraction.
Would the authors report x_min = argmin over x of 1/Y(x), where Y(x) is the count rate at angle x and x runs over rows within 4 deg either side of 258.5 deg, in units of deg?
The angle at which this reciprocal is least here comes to 262.0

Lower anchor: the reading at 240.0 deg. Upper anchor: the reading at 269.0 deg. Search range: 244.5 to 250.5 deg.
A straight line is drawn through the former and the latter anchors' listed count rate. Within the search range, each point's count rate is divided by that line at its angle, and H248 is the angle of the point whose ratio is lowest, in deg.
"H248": 245.0 deg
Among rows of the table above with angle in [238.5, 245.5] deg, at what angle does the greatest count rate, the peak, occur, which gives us 245.0 deg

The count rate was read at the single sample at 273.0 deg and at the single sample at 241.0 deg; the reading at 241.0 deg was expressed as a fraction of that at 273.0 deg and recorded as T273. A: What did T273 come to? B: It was 0.53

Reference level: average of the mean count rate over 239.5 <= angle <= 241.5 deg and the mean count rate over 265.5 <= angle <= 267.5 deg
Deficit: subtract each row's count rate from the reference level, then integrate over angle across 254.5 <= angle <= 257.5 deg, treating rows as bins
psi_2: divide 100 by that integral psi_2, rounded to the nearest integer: 45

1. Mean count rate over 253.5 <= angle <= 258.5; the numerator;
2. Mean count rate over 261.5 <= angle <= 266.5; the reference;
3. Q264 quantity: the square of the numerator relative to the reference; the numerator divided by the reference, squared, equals 0.72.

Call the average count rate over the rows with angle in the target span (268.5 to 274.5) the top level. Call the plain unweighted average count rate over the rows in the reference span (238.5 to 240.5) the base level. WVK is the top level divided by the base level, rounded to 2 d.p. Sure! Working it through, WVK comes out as 1.77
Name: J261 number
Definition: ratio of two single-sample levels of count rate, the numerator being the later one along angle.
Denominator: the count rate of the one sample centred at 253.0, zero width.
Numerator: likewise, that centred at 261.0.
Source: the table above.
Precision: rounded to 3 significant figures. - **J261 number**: 1.12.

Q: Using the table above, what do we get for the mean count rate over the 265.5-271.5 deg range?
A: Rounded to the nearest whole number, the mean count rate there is 70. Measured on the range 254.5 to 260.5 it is 55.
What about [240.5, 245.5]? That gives 44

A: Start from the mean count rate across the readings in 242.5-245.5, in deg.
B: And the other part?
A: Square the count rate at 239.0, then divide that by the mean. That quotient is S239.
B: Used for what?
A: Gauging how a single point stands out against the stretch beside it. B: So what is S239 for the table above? 41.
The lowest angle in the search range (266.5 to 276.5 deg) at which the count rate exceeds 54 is 267.0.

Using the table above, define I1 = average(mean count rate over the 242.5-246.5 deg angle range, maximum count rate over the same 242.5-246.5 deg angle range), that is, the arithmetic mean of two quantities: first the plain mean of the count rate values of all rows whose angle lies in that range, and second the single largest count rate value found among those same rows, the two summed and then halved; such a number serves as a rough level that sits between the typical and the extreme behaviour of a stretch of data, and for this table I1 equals 49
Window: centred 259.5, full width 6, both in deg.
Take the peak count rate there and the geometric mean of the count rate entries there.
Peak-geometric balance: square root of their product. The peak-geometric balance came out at 60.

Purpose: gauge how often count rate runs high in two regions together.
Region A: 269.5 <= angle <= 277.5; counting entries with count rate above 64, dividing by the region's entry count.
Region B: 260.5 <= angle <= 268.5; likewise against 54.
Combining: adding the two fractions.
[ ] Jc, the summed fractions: 2.0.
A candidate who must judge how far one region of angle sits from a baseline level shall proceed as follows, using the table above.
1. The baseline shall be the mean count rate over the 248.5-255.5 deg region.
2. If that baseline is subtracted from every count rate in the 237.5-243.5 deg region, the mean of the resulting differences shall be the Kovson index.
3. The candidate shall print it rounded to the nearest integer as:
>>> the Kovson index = -10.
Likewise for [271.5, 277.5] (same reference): 30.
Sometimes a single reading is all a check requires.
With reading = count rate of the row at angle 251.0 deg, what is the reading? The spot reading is 53.25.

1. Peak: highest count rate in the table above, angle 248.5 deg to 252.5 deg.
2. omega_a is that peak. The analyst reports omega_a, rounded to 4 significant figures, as 54.03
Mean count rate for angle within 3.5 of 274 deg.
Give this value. 82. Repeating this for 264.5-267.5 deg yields 67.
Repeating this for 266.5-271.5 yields 70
